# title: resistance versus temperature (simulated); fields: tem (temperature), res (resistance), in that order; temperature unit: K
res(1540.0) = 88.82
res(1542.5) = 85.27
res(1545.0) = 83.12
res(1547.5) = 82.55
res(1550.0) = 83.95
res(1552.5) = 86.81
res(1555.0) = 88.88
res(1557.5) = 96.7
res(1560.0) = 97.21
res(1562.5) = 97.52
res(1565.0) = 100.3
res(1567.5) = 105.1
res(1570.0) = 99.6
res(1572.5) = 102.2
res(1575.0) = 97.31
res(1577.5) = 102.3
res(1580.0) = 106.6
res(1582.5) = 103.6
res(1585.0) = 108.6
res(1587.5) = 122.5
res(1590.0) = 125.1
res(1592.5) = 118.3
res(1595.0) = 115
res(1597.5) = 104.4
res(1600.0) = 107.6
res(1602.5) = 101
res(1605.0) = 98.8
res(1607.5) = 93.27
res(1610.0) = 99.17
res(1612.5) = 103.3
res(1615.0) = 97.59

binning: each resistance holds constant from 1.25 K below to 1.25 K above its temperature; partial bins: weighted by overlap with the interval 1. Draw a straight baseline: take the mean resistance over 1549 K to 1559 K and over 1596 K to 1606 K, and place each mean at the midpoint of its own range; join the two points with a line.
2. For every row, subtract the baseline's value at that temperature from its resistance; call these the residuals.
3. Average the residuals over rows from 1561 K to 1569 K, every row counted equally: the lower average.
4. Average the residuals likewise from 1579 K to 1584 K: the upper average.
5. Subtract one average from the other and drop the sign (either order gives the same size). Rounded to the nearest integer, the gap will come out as 1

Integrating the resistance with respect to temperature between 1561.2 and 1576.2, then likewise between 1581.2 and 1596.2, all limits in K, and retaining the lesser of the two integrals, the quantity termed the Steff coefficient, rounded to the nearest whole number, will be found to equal 1505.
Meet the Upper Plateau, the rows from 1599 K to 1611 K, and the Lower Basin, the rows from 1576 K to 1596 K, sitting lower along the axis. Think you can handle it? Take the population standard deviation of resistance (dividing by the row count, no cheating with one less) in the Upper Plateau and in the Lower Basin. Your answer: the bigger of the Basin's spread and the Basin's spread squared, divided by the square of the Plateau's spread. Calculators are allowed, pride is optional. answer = 3.1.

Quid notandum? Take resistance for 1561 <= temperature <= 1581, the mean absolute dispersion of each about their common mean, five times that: 13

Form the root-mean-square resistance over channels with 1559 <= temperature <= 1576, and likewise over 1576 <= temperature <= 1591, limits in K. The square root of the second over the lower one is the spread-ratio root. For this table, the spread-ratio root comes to 1.06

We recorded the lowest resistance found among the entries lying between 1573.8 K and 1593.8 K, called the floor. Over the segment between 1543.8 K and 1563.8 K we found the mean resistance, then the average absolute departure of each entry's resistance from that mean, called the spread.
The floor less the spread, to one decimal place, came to 91.6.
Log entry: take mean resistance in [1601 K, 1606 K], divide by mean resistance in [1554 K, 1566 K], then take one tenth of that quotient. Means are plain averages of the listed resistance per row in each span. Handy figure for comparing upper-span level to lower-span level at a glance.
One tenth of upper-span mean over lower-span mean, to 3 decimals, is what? 0.104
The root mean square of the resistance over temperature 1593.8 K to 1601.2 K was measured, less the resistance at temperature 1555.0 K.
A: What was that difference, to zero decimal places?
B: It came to 20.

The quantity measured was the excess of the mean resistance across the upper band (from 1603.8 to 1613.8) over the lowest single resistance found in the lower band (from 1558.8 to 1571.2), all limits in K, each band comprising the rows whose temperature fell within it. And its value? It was 1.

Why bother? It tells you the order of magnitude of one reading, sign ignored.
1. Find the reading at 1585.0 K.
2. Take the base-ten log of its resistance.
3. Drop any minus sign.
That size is 2.04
